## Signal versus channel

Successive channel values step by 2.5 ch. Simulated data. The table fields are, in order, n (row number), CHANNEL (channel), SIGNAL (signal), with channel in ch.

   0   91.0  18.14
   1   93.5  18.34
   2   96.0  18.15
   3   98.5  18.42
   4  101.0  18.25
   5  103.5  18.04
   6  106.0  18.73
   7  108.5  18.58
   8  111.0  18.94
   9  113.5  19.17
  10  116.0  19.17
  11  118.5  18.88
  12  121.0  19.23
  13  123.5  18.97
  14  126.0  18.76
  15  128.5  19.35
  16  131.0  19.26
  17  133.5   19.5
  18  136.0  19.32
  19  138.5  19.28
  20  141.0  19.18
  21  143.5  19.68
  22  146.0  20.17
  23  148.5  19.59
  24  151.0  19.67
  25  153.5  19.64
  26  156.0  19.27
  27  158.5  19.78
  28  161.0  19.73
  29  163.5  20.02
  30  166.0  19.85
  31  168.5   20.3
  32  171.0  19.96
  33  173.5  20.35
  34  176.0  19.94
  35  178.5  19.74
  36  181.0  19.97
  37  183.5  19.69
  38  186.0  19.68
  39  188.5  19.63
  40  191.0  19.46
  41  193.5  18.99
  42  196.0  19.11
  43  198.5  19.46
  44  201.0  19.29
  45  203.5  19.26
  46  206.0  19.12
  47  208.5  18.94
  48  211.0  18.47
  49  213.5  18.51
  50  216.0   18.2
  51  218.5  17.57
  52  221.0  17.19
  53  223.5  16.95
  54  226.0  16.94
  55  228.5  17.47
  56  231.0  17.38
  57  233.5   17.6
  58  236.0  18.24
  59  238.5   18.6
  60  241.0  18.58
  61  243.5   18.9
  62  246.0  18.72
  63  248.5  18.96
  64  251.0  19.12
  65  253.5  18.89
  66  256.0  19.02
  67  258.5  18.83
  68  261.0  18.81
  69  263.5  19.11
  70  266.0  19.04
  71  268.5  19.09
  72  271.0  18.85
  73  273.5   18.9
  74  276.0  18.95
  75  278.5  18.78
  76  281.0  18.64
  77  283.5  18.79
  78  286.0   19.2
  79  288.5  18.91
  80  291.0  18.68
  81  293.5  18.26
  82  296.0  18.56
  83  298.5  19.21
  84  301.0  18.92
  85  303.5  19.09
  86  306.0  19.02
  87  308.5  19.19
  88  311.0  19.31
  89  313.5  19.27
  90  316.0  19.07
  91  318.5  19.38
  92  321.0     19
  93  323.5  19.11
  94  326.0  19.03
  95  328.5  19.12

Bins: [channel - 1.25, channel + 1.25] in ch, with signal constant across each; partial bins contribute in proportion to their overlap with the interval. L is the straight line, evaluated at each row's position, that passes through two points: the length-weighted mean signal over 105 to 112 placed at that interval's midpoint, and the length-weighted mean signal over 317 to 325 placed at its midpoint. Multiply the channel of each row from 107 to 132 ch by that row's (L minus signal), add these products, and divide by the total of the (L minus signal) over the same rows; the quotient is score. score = 122.5 ch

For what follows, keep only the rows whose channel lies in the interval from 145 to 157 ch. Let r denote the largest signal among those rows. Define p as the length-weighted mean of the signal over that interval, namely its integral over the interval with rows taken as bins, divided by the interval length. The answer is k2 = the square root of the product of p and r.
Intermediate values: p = 19.7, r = 20.17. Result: 19.9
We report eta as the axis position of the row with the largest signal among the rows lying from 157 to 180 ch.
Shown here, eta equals 173.5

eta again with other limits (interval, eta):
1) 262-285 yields 263.5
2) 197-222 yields 198.5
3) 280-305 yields 298.5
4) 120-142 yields 133.5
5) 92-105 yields 98.5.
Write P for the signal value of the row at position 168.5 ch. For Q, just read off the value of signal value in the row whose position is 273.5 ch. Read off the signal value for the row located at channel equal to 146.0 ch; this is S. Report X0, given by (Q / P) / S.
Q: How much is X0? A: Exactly 0.0462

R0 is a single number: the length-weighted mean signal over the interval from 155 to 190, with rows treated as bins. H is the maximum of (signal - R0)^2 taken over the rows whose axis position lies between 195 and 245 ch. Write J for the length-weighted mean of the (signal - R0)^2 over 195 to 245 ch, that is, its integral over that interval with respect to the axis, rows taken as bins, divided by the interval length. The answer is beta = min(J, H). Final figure 3.1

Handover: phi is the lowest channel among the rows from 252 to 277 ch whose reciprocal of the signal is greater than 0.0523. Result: 253.5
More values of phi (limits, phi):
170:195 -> 193.5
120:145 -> 123.5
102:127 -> 103.5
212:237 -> 213.5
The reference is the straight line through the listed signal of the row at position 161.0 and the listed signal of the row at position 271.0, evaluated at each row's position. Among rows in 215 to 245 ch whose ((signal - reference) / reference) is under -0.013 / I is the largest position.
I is 241.0 ch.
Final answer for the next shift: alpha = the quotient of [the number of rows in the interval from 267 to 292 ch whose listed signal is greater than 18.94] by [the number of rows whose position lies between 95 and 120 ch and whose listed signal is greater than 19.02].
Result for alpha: 1.5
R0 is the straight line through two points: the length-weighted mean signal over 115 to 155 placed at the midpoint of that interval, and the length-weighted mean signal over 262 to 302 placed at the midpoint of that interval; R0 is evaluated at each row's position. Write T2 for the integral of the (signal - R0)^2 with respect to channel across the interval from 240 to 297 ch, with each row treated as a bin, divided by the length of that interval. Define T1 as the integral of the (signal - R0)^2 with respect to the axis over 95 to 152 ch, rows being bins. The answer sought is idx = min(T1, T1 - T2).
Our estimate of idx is 25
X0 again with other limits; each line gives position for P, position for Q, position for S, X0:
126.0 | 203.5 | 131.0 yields 0.0533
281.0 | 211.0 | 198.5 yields 0.0509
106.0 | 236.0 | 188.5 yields 0.0496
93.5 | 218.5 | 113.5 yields 0.0500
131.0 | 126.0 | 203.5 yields 0.0506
